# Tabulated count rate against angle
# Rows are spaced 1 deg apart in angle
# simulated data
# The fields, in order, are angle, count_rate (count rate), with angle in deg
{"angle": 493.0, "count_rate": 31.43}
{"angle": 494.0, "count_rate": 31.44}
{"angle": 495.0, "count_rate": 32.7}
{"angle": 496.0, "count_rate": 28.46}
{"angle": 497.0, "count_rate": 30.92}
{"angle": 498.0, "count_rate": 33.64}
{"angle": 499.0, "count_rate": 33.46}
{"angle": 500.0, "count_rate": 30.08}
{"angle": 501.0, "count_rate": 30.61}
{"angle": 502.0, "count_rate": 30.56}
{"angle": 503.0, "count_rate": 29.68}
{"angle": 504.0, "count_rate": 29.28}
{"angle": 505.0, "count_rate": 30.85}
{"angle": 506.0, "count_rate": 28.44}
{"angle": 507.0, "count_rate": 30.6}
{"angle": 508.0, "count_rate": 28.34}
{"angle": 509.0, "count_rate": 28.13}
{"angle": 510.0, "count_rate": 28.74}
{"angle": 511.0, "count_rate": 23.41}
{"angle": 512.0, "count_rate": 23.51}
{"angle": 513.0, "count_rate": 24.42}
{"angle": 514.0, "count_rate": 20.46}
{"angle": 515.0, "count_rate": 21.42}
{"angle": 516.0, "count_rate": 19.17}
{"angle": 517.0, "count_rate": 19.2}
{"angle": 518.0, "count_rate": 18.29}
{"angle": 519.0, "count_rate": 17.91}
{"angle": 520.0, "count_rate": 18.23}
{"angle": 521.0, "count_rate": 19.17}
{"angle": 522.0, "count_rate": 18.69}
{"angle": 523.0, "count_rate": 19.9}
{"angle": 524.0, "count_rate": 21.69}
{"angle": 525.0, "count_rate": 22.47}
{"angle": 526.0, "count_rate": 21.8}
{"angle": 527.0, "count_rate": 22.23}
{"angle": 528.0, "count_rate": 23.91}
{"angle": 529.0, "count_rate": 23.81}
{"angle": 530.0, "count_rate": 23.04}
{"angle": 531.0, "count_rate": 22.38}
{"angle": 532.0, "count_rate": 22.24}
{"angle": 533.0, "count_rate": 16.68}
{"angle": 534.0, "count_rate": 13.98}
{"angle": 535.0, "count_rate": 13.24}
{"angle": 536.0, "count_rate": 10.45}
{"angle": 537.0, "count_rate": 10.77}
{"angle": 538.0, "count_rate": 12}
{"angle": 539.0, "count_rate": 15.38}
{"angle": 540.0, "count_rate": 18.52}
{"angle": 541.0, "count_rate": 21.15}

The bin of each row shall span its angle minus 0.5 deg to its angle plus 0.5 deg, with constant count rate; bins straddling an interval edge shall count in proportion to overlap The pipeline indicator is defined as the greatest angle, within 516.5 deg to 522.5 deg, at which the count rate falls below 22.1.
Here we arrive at 522.0 deg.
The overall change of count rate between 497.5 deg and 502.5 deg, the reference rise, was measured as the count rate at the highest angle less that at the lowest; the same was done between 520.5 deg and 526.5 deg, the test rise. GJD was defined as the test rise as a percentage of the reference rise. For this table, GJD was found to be -85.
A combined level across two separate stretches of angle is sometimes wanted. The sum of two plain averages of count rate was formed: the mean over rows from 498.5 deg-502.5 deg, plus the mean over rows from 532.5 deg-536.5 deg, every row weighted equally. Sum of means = 45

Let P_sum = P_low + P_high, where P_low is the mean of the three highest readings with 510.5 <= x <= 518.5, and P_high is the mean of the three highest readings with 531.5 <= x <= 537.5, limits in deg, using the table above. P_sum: 41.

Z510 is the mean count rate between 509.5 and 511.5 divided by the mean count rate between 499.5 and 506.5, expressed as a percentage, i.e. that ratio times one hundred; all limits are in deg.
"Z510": 87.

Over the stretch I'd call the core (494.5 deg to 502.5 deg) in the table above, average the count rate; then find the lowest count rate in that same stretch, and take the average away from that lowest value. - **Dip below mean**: -2.8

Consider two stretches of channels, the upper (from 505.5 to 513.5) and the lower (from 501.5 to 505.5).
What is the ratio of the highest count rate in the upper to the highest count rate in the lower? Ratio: 1.0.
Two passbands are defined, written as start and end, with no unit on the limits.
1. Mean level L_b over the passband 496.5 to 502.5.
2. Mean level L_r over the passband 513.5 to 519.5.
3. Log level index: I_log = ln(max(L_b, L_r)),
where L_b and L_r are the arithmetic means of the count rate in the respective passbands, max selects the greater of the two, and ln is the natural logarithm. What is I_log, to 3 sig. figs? 3.45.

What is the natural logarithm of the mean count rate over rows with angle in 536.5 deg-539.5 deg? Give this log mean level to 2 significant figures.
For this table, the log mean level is 2.5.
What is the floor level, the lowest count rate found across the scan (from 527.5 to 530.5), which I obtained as 23.04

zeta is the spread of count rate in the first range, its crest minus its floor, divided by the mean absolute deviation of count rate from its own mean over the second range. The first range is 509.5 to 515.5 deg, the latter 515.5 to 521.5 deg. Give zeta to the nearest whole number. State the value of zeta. 16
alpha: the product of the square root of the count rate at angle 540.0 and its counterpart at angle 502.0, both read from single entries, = 24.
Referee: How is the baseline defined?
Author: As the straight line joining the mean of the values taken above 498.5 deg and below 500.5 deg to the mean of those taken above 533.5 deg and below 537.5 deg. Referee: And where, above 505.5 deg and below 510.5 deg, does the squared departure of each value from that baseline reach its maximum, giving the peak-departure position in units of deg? 507.0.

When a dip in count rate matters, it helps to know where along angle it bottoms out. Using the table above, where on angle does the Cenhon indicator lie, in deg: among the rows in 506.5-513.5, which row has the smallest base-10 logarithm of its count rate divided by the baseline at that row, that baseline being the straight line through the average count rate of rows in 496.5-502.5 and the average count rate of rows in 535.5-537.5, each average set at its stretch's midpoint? 511.0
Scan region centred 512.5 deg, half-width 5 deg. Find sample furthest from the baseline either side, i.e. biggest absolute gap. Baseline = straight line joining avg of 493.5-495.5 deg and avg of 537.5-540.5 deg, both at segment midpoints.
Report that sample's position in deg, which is 516.0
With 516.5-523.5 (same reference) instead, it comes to 519.0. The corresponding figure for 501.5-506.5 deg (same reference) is 505.0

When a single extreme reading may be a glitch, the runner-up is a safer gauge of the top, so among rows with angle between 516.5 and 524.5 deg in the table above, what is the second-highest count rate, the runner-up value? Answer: 19.9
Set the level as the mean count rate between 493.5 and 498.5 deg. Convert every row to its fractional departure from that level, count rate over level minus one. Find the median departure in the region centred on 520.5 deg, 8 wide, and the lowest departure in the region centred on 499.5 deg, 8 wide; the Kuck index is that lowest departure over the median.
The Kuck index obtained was 0.2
